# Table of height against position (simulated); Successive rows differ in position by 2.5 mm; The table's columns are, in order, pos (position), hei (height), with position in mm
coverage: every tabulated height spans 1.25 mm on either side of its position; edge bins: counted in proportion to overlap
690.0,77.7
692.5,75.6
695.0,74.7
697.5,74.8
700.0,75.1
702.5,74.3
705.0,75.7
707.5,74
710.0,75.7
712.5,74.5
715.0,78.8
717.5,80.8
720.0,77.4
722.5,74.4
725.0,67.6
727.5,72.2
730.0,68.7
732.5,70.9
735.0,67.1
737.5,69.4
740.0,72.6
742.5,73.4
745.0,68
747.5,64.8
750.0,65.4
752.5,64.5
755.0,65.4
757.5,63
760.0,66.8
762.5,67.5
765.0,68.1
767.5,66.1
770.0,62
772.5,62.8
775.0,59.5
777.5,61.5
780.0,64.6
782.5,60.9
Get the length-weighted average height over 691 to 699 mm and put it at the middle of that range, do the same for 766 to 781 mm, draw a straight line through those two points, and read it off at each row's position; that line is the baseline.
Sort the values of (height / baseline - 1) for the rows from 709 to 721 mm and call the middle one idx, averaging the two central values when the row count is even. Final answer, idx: 0.09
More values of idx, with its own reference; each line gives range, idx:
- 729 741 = 0.01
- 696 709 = 0.01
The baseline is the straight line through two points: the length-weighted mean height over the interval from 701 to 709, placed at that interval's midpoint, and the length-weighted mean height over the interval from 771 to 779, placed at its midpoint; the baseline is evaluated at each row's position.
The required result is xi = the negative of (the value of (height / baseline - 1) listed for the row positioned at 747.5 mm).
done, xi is 0.03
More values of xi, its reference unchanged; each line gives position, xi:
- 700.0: 0.01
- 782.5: -0.02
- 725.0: 0.05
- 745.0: -0.01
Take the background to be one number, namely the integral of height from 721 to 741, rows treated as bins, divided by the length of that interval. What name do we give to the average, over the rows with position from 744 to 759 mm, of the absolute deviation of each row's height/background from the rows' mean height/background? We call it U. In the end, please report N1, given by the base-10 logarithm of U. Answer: -1.81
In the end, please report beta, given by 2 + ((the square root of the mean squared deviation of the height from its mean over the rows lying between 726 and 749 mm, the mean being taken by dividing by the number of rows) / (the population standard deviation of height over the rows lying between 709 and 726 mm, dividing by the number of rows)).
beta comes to 2.68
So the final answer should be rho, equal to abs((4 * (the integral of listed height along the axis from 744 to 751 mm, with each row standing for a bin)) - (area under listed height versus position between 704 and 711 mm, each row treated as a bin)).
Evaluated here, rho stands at 1323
